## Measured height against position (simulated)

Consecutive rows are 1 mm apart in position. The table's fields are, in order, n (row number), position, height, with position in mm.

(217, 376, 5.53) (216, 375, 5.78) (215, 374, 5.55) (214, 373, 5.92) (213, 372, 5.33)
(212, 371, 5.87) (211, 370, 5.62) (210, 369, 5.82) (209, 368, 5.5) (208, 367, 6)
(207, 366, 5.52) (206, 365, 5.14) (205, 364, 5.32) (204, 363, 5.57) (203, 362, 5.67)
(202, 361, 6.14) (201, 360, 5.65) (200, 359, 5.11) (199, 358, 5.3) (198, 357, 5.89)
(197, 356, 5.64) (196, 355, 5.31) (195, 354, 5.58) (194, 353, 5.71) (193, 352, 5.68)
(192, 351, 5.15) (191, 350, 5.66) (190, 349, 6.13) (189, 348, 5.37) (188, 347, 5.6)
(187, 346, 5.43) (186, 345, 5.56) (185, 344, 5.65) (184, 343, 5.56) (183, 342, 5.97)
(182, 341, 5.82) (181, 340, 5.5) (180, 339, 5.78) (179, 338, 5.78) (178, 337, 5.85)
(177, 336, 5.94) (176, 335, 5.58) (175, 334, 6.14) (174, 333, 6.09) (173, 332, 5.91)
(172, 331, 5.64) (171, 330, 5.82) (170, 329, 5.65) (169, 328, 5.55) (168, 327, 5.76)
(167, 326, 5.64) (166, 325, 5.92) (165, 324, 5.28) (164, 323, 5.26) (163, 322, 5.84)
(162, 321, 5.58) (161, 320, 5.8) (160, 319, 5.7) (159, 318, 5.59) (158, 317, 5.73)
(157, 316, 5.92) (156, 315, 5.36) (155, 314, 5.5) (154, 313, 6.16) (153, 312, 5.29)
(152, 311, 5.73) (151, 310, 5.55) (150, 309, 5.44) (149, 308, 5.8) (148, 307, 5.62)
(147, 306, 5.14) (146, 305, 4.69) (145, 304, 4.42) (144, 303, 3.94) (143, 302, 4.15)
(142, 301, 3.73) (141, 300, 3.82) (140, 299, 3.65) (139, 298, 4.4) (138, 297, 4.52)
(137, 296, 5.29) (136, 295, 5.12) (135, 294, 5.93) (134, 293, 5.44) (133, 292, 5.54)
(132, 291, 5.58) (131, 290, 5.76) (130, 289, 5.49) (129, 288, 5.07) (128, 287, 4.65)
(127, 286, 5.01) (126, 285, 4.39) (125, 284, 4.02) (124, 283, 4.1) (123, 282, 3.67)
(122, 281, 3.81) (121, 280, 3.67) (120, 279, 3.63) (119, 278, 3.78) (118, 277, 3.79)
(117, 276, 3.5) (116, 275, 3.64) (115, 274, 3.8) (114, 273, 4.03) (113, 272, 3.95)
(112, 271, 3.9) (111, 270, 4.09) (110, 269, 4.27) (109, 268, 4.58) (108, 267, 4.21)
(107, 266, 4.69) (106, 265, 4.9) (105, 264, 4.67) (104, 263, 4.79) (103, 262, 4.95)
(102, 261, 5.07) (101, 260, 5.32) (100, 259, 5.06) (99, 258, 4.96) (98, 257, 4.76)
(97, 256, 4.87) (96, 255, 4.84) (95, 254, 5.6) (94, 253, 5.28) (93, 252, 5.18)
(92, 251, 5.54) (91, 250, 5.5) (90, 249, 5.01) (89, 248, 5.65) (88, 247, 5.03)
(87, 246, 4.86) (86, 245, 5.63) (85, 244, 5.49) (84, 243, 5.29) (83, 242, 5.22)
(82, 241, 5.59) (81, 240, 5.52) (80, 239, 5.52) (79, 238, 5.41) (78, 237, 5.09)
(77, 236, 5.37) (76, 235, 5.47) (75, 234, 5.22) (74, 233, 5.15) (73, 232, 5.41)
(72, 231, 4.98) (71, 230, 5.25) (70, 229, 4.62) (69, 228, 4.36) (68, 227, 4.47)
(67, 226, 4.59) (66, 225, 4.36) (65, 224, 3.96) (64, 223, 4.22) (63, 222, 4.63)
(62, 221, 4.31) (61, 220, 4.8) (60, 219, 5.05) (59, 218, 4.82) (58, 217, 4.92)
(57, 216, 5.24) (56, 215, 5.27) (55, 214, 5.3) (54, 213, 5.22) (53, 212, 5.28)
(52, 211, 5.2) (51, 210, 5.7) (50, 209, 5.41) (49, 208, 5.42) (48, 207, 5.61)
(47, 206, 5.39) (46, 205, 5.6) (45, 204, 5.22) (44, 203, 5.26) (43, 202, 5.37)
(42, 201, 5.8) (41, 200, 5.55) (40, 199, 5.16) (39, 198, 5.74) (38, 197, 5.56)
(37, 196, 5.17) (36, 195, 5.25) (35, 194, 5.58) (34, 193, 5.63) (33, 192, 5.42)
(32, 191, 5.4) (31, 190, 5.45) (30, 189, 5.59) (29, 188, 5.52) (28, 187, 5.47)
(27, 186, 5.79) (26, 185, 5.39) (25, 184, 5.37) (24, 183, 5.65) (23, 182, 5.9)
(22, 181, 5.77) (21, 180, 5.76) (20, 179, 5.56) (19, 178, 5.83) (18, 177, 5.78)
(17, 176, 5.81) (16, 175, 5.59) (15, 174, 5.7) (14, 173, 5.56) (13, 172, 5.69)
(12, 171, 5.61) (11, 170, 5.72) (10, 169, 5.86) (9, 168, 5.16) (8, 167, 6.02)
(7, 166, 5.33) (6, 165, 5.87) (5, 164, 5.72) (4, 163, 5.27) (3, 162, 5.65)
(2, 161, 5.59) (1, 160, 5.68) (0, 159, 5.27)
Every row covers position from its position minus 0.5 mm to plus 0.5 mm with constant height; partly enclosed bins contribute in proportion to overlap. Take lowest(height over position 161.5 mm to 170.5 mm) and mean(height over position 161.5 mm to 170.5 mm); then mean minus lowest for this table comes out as 0.46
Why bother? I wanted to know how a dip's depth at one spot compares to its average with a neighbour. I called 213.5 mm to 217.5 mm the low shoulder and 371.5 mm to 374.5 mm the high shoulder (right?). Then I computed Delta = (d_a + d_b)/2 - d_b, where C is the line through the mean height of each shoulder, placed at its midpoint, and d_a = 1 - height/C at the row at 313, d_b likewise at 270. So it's -0.18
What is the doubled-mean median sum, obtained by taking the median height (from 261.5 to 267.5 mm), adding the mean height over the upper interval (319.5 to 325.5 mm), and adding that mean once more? 16.0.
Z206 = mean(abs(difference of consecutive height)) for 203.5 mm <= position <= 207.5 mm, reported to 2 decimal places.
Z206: 0.27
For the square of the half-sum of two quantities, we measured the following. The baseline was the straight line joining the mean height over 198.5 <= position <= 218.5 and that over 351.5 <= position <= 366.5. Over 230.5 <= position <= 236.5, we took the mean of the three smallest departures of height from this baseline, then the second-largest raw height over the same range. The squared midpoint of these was 6.6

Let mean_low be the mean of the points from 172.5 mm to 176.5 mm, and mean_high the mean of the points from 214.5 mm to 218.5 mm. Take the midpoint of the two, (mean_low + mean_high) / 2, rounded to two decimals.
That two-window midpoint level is 5.36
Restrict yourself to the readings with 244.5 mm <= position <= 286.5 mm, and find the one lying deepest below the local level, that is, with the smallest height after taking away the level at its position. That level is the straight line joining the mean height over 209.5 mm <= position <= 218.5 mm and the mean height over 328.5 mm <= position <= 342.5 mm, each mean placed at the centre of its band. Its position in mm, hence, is 276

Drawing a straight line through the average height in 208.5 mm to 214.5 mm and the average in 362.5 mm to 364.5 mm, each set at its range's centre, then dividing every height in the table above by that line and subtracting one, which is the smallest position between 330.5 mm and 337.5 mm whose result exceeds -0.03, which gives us 331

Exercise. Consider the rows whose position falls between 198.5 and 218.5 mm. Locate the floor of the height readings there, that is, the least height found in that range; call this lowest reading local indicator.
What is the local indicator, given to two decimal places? 4.82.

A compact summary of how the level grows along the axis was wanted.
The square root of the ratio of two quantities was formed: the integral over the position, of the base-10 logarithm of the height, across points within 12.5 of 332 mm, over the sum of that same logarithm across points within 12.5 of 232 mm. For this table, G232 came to 1.04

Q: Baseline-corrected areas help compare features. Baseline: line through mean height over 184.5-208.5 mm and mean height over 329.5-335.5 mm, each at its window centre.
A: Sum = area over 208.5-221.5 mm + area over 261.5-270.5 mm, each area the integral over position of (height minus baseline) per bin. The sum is -15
